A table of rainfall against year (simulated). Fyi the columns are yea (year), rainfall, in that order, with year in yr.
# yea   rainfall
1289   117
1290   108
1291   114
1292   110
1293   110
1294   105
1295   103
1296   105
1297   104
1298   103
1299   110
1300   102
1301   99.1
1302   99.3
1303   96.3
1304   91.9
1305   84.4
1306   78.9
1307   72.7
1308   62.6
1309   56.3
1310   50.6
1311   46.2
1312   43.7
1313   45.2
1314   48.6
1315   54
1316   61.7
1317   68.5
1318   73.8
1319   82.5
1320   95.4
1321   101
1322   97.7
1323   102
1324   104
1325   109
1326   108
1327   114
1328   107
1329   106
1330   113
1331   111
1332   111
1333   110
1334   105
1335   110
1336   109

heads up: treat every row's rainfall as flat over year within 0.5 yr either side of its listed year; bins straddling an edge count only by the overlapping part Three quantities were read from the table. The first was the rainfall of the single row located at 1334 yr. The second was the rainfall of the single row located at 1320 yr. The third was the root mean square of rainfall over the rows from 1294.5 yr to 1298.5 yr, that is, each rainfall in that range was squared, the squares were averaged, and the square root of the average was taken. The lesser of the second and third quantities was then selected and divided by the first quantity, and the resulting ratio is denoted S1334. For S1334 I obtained 0.91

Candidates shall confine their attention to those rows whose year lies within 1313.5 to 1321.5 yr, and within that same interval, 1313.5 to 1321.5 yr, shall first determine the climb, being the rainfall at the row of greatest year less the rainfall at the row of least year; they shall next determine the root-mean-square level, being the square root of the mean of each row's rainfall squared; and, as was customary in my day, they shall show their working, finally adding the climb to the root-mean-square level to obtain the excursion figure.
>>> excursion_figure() 128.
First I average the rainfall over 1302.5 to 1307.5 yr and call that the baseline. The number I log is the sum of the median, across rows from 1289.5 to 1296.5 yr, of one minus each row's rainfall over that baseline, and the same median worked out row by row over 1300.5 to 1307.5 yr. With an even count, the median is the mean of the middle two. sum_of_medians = -0.4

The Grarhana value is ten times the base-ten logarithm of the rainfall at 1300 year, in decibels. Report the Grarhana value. 20.1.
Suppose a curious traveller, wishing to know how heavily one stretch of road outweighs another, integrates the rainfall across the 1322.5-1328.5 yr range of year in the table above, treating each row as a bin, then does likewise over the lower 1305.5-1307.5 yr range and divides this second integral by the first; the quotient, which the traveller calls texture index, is 0.2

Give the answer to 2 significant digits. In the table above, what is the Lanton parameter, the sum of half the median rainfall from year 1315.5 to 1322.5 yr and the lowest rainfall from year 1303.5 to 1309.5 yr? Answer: 98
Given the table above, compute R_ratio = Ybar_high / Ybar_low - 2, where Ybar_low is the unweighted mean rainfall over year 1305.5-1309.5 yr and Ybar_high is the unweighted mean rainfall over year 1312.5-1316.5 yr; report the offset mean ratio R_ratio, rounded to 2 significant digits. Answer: -1.2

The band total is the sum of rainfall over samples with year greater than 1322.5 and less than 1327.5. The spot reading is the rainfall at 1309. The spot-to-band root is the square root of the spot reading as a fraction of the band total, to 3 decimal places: 0.324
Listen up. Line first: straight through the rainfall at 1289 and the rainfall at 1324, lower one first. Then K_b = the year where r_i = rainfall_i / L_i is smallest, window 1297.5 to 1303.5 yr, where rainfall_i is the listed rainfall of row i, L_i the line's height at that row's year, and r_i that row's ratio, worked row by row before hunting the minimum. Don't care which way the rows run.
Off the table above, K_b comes 1303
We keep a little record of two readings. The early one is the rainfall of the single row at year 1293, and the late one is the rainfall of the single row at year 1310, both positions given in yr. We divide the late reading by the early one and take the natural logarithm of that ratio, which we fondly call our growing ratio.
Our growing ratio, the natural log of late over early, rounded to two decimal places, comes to -0.78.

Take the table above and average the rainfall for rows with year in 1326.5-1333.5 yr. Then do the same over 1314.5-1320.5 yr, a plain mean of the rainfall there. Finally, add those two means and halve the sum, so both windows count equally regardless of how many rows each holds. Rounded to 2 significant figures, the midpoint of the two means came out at 91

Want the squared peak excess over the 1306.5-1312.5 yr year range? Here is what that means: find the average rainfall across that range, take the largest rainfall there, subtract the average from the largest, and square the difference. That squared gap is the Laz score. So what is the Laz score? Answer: 301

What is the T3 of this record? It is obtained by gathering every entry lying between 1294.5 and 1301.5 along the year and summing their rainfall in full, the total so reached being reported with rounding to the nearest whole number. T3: 726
